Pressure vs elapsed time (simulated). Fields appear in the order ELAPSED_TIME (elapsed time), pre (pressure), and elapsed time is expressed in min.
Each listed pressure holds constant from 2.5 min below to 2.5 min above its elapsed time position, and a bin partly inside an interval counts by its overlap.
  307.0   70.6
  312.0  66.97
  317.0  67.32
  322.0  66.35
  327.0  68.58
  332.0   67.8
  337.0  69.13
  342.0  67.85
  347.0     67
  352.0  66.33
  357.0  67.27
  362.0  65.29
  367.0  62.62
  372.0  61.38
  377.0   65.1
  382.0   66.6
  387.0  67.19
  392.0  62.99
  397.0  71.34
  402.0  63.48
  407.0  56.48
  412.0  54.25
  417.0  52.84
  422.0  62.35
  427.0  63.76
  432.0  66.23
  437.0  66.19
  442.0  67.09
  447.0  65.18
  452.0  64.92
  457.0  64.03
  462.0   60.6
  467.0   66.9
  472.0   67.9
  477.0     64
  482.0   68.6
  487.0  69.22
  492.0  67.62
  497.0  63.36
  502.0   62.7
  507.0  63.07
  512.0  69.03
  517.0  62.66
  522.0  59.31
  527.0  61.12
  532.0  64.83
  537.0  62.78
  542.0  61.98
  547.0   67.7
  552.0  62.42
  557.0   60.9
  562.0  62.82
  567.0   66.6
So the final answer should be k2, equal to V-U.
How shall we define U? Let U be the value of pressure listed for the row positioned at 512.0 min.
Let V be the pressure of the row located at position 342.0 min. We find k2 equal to -1.2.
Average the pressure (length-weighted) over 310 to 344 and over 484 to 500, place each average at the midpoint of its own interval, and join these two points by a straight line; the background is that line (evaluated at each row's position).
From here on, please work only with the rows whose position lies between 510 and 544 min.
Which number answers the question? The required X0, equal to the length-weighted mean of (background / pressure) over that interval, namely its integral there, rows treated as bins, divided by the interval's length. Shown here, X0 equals 1.06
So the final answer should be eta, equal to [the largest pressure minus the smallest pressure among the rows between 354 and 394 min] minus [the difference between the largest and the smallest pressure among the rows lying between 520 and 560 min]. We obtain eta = -2.5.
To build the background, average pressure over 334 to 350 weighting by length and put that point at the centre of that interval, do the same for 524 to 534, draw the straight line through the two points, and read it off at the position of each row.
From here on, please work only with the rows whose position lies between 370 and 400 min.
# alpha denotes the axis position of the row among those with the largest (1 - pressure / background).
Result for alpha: 372.0 min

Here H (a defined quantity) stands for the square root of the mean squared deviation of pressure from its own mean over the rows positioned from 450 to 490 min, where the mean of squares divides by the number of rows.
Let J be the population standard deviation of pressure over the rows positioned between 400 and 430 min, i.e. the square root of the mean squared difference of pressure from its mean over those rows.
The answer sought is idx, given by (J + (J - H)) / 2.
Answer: 3.1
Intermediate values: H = 2.7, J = 4.5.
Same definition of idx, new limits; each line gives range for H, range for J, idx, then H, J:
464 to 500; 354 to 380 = 1.0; 2.1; 2.1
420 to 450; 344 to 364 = 0.0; 1.6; 0.8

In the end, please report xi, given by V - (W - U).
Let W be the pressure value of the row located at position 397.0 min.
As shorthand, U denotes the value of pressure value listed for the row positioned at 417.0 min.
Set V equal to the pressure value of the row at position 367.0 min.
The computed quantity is 44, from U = 52.84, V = 62.62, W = 71.34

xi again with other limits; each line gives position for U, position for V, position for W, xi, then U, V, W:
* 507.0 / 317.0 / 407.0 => 74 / 63.07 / 67.32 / 56.48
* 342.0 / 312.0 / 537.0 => 72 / 67.85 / 66.97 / 62.78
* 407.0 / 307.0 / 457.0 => 63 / 56.48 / 70.6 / 64.03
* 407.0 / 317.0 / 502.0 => 61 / 56.48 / 67.32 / 62.7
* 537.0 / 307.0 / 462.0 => 73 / 62.78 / 70.6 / 60.6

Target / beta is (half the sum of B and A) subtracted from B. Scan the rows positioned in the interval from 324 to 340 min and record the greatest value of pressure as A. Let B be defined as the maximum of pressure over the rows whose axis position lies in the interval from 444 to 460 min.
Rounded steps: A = 69.13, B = 65.18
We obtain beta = -2.0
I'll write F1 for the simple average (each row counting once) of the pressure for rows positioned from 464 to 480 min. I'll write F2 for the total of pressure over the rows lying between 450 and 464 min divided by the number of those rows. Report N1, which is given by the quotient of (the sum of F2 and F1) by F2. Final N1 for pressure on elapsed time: 2.049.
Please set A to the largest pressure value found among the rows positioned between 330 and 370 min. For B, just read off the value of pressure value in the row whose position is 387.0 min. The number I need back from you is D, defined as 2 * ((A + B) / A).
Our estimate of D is 3.94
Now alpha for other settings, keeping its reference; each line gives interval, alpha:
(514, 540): 522.0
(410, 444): 417.0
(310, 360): 322.0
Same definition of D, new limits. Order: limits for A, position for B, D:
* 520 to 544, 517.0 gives 3.93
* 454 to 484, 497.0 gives 3.85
